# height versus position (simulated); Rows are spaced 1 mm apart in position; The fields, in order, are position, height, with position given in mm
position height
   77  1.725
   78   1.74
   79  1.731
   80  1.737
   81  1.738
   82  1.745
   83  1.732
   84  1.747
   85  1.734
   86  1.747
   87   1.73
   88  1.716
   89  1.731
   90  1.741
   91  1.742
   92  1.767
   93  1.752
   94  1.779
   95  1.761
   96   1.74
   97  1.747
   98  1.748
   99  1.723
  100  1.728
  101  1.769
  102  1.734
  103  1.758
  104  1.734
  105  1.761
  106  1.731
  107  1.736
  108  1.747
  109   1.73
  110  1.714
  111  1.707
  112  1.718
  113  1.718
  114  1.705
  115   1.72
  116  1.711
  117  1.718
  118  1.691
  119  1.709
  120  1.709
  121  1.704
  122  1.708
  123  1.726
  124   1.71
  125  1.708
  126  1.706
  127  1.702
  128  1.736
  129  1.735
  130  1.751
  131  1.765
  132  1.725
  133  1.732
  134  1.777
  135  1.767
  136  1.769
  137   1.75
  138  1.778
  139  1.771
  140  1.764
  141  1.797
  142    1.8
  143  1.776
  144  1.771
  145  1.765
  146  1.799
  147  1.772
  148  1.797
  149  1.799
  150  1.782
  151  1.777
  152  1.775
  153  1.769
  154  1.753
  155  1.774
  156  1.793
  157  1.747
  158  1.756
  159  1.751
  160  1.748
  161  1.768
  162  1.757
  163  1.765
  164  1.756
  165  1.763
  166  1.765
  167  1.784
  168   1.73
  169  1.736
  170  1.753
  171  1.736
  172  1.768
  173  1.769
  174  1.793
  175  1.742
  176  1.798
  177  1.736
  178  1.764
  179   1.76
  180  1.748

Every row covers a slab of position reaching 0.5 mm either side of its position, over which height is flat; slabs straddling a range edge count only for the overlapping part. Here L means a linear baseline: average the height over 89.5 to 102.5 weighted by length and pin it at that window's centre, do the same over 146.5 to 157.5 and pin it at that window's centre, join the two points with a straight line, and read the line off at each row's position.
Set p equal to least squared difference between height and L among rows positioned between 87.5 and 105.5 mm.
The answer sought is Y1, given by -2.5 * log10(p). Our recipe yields 14.1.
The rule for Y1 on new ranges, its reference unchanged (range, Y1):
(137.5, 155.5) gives 14.6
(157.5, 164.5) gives 9.5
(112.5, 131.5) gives 15.4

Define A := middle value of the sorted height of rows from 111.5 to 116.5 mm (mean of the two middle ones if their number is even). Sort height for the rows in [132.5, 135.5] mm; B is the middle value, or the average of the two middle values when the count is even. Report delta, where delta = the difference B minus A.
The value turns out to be 0.05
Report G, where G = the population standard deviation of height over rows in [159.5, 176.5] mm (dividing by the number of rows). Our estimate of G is 0.019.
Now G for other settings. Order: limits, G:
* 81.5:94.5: 0.016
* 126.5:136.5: 0.023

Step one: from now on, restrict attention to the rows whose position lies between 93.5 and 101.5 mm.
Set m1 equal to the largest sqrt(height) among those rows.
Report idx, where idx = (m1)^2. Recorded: 1.779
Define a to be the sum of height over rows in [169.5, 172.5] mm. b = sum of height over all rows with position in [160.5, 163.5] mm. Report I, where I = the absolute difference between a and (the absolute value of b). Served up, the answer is 0.033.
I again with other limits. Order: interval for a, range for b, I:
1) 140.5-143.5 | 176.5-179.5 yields 0.113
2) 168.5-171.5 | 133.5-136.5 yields 0.088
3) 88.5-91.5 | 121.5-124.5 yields 0.070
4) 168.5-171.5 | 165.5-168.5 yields 0.054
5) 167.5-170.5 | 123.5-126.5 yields 0.095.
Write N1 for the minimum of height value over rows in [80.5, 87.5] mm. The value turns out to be 1.73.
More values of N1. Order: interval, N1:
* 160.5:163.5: 1.757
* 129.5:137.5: 1.725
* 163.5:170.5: 1.73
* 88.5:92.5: 1.731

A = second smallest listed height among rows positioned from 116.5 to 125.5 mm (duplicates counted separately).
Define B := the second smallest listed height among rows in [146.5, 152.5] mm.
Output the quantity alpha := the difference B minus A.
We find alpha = 0.071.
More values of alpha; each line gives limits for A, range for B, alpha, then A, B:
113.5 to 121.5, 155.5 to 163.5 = 0.044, 1.704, 1.748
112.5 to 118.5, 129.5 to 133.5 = 0.027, 1.705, 1.732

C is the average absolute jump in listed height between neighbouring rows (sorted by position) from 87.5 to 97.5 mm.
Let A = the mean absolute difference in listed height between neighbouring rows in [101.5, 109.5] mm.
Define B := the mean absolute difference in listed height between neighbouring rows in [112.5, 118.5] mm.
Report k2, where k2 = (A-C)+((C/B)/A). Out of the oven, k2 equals 55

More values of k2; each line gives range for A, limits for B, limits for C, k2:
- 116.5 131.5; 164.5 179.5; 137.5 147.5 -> 53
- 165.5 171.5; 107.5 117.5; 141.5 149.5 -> 74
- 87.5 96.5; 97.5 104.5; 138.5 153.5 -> 33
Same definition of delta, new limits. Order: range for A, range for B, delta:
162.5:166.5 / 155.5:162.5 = -0.01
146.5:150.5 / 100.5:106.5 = -0.04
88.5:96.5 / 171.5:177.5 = 0.02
